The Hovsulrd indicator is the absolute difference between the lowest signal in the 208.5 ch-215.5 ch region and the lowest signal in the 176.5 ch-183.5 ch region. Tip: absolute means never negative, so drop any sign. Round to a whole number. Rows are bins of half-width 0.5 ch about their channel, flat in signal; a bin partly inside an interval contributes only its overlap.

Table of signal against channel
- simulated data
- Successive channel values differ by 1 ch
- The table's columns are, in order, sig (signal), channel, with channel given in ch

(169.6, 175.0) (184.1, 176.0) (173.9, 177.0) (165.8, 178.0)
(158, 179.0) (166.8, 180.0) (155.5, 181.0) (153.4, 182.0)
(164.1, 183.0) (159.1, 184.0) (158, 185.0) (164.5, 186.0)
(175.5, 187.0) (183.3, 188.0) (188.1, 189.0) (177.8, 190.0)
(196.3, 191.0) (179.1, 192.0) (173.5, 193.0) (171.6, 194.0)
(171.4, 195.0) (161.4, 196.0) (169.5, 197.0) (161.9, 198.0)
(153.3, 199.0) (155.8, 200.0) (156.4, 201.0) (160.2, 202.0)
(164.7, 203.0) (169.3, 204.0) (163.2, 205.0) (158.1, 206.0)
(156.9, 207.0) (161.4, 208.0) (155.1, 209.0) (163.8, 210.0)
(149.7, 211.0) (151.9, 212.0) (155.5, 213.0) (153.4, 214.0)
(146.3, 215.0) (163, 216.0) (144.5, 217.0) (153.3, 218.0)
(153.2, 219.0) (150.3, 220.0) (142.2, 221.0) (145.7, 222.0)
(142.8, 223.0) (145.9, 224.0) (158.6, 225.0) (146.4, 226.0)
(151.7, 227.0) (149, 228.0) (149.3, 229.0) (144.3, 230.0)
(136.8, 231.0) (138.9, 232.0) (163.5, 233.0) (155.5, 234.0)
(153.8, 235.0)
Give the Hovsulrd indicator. 7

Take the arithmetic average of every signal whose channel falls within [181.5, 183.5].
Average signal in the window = 159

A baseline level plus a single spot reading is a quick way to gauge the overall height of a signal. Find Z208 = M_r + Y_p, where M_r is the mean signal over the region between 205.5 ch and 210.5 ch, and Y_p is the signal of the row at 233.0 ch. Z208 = 323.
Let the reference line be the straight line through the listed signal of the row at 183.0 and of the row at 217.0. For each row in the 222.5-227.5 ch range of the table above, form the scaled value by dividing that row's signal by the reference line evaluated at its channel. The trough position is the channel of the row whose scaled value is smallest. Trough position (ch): 223.0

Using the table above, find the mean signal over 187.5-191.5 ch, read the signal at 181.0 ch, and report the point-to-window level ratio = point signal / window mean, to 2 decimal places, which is 0.83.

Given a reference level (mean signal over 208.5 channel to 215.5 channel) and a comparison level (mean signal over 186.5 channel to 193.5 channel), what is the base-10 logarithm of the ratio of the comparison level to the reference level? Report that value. 0.07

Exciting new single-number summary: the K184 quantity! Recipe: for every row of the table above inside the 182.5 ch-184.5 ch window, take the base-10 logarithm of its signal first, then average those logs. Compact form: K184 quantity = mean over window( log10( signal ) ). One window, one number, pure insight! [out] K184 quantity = 2.21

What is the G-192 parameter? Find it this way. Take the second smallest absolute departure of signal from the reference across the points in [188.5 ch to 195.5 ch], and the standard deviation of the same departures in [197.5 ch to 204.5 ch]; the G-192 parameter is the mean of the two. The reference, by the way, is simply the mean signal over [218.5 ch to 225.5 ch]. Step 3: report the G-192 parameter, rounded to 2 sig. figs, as 14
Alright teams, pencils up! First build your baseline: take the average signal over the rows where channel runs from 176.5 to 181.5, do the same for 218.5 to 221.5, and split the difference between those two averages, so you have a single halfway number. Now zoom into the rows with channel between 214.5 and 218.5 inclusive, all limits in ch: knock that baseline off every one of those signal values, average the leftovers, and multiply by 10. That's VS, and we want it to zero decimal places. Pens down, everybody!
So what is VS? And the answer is -45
